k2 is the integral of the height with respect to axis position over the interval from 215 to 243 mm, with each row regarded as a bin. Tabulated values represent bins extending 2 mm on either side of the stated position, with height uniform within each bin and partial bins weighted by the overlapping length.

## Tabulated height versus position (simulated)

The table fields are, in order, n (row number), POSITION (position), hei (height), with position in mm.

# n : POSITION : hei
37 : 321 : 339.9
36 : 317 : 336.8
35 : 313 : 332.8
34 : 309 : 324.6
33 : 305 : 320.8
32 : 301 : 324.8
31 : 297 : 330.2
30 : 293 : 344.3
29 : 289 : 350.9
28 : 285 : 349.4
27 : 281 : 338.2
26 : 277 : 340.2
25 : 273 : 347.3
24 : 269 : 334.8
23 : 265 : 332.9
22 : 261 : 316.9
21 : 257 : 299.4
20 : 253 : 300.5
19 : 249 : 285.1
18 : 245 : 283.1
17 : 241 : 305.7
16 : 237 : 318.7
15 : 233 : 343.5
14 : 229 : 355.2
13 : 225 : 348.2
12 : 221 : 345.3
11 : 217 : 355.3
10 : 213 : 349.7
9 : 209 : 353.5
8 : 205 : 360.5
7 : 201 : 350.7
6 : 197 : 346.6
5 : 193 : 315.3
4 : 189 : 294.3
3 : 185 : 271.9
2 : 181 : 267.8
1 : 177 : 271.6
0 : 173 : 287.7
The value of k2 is 9488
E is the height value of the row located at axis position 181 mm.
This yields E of 267.8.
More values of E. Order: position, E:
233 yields 343.5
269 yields 334.8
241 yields 305.7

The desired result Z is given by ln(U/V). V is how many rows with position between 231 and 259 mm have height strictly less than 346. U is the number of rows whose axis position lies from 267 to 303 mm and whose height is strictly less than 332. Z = -1.3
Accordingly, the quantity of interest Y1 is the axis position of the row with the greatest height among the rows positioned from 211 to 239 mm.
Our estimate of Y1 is 217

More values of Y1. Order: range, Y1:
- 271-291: 289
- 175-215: 205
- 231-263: 233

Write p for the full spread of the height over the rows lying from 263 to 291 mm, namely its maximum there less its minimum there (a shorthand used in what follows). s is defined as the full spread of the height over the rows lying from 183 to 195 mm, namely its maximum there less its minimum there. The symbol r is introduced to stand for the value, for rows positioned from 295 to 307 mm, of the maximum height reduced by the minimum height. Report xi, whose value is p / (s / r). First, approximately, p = 18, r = 9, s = 43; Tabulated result 4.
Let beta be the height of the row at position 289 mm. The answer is 350.9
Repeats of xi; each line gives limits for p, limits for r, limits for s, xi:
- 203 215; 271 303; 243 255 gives 16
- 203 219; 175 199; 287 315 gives 28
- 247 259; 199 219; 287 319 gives 6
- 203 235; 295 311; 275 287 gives 14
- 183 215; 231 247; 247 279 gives 86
